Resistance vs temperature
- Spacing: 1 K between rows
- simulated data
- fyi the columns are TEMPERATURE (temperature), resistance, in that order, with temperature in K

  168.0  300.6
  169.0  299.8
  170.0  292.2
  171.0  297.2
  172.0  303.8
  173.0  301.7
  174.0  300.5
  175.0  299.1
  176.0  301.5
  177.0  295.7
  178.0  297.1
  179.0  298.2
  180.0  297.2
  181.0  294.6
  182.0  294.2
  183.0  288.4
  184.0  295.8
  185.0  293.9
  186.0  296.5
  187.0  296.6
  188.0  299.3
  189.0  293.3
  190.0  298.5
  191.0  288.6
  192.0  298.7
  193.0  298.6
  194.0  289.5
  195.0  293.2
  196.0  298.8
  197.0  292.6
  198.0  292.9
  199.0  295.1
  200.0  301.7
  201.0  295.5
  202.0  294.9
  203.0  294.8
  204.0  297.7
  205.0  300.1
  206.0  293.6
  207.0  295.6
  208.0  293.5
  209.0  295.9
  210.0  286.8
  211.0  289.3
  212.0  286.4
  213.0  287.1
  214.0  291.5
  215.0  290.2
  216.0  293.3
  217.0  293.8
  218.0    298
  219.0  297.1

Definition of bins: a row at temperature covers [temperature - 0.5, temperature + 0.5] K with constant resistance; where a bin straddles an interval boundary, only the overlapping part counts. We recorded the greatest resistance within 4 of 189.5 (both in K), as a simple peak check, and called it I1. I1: 299.3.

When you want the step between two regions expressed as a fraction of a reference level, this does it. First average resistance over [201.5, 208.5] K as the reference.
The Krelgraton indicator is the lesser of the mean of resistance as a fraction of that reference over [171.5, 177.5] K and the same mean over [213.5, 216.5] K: 0.99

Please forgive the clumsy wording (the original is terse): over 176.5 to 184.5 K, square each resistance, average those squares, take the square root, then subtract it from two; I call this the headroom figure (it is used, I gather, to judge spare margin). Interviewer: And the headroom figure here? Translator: -293.2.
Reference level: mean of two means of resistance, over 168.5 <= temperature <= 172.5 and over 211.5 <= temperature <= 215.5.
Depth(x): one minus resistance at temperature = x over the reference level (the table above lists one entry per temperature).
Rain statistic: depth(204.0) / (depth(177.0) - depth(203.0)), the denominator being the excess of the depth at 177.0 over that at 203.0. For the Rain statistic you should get 4.6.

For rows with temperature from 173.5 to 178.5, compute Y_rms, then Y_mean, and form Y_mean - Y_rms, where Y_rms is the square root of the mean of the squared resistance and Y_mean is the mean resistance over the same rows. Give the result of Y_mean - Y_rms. -0.0076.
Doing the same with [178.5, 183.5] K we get -0.0198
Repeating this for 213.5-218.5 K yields -0.0120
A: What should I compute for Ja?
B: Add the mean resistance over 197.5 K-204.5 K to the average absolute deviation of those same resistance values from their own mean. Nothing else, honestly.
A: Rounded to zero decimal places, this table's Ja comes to 298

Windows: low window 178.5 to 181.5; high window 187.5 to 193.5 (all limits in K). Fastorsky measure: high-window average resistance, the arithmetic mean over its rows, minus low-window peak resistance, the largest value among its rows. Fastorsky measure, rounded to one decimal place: -2.0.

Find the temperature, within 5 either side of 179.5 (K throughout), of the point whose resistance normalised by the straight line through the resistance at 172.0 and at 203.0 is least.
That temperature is 183.0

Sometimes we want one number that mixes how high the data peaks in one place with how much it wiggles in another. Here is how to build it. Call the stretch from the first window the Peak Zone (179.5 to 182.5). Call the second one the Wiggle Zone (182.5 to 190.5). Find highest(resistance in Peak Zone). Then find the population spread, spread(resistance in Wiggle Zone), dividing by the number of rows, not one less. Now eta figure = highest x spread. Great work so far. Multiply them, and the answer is 958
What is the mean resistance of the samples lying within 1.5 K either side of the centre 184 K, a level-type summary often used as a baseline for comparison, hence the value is 293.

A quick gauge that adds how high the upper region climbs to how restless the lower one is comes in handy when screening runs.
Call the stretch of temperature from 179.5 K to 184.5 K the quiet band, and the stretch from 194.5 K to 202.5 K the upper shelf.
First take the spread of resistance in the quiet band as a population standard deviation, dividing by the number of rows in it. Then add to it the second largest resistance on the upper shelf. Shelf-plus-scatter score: 302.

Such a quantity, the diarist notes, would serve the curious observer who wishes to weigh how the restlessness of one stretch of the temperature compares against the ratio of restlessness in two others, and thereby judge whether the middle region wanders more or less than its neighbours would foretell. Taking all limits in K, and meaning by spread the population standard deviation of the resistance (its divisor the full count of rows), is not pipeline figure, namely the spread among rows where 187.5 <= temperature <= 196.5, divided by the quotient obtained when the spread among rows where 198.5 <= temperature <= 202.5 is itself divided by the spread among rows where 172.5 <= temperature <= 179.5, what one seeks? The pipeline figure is 3.0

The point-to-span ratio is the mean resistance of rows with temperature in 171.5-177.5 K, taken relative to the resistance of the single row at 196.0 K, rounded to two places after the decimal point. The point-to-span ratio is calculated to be 1.01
